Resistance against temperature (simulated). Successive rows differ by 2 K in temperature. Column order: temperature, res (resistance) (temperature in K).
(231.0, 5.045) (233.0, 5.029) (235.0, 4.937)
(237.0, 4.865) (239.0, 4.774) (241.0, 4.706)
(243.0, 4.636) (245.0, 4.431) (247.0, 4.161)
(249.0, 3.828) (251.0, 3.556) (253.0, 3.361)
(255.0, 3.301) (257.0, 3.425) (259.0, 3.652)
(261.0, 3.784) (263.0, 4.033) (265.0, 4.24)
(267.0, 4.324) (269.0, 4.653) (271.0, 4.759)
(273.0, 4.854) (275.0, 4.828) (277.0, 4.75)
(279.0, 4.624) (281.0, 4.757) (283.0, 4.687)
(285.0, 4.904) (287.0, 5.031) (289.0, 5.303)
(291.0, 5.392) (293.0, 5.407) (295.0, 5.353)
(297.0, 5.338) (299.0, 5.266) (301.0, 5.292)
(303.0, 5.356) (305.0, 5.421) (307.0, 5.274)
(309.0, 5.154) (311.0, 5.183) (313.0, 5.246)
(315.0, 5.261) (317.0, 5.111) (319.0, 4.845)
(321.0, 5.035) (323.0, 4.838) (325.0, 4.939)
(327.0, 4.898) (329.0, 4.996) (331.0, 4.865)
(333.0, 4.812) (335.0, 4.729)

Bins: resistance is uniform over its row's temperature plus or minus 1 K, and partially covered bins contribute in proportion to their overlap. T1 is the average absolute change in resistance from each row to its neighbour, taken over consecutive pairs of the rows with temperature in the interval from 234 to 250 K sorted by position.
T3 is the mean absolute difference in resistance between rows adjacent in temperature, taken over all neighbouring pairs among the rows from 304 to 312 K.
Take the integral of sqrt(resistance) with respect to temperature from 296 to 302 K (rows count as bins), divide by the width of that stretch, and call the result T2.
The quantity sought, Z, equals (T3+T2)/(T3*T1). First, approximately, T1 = 0.16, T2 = 2.30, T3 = 0.10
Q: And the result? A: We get 154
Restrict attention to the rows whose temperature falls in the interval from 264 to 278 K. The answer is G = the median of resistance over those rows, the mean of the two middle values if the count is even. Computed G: 4.75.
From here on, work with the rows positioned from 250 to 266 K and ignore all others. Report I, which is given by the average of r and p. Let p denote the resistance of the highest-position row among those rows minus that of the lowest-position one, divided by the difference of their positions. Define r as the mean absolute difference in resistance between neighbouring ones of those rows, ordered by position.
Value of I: 0.11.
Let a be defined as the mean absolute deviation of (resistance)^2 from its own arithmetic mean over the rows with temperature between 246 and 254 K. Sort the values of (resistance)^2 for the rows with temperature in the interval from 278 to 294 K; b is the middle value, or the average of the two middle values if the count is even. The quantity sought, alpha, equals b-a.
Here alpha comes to 22.7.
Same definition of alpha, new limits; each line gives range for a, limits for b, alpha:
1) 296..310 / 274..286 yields 21.9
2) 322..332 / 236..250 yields 21.0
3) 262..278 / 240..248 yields 18.2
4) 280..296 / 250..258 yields 8.9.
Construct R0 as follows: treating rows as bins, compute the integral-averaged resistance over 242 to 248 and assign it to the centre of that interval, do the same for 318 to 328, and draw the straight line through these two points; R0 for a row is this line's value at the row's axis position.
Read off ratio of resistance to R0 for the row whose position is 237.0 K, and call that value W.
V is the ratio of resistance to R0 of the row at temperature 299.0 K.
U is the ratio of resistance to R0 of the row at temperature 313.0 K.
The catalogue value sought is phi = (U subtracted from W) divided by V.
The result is 0.03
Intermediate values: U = 1.08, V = 1.11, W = 1.12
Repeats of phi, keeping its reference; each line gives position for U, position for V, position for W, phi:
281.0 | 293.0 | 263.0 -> -0.12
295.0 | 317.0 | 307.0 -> -0.03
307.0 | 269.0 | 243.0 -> -0.04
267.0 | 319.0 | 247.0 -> -0.01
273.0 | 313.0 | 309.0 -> 0.01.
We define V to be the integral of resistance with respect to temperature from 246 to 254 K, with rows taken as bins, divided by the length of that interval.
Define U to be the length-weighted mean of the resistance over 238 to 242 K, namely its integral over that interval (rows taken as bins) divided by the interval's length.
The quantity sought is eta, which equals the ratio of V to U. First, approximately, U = 4.7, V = 3.73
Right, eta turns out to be 0.79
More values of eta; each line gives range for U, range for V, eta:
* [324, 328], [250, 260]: 0.70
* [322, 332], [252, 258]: 0.69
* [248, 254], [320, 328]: 1.38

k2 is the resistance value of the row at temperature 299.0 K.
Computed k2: 5.266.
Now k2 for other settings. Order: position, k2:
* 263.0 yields 4.033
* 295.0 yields 5.353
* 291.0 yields 5.392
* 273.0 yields 4.854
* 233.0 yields 5.029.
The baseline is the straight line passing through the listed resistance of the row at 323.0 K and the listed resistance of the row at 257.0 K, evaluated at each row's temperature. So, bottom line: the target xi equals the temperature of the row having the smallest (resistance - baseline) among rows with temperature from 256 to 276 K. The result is 257.0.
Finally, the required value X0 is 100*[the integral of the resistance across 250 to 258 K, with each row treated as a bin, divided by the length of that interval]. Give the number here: 341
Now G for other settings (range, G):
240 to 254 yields 4.16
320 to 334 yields 4.90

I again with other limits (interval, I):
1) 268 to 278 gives 0.04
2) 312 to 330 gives 0.06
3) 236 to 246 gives 0.03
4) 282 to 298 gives 0.08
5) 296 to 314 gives 0.03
